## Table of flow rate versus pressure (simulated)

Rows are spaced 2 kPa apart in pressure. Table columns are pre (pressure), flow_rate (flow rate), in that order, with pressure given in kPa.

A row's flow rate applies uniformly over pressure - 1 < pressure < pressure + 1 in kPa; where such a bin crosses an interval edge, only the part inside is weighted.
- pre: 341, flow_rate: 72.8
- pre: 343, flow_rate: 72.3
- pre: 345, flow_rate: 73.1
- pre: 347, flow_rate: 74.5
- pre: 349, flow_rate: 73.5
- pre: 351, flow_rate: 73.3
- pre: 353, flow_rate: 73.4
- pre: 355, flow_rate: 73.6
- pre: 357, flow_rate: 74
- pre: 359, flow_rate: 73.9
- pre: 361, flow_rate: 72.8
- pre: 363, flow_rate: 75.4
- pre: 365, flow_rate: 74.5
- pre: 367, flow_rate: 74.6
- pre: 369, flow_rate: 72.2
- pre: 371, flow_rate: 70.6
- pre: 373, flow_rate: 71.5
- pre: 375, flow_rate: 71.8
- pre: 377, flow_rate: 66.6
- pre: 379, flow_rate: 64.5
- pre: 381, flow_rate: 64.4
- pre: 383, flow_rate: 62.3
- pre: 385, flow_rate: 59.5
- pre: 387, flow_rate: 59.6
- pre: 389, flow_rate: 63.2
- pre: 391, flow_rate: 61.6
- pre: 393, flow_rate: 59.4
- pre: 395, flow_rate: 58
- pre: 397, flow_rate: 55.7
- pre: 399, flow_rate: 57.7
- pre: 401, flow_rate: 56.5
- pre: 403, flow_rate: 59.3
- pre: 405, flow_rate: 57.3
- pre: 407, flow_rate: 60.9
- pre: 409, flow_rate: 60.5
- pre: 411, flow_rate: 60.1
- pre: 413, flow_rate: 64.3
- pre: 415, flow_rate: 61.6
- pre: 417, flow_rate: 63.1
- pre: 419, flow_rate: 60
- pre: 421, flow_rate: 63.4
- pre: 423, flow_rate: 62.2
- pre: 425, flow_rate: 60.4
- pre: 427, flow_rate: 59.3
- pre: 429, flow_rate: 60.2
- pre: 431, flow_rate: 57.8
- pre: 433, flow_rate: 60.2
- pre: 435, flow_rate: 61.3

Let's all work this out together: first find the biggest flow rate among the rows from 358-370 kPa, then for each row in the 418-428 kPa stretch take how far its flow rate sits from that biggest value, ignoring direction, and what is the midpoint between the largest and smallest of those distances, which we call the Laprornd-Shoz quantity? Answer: 14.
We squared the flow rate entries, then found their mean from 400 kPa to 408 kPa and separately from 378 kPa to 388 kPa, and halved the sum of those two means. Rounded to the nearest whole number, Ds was 3641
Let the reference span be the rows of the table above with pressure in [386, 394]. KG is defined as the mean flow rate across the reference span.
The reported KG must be 61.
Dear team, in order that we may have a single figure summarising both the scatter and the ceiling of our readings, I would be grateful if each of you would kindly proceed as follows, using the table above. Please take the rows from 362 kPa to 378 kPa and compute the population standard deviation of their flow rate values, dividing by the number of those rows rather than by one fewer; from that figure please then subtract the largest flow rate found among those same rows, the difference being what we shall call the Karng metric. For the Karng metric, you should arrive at -73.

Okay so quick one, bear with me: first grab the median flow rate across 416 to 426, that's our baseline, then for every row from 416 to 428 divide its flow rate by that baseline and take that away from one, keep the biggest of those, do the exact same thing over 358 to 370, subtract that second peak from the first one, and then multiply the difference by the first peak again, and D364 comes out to 0.010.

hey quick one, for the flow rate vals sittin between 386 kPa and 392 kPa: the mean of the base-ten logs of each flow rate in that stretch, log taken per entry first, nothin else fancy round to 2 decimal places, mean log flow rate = 1.79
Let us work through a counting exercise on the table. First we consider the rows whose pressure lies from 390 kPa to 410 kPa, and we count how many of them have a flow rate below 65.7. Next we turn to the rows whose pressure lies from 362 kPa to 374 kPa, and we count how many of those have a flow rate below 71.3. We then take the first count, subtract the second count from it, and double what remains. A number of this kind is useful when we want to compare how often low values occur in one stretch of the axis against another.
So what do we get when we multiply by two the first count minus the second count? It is 18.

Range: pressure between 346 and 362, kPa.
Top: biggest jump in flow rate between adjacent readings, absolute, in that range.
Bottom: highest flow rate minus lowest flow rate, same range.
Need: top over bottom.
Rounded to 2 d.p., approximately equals 0.65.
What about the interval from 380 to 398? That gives 0.41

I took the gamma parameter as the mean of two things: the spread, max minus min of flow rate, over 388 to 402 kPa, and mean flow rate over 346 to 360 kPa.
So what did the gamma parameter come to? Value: 40.6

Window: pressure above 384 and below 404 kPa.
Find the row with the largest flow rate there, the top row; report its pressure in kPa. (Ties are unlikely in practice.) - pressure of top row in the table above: 389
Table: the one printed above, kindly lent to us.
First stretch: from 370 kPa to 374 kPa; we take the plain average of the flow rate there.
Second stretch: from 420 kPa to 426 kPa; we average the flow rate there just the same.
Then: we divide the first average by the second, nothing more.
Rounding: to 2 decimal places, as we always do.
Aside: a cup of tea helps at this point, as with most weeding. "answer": 1.15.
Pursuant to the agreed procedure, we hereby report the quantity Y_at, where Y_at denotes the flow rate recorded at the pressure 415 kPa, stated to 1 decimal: 61.6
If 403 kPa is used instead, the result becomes 59.3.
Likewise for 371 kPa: 70.6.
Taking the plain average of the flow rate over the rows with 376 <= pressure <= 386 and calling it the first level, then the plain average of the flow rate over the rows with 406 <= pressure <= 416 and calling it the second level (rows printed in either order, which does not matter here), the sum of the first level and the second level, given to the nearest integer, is 125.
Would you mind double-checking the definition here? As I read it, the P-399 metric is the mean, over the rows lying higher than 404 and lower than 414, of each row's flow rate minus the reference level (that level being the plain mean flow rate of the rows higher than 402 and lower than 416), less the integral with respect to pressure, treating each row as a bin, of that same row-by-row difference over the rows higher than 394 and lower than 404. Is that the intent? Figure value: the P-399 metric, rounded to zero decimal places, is 31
